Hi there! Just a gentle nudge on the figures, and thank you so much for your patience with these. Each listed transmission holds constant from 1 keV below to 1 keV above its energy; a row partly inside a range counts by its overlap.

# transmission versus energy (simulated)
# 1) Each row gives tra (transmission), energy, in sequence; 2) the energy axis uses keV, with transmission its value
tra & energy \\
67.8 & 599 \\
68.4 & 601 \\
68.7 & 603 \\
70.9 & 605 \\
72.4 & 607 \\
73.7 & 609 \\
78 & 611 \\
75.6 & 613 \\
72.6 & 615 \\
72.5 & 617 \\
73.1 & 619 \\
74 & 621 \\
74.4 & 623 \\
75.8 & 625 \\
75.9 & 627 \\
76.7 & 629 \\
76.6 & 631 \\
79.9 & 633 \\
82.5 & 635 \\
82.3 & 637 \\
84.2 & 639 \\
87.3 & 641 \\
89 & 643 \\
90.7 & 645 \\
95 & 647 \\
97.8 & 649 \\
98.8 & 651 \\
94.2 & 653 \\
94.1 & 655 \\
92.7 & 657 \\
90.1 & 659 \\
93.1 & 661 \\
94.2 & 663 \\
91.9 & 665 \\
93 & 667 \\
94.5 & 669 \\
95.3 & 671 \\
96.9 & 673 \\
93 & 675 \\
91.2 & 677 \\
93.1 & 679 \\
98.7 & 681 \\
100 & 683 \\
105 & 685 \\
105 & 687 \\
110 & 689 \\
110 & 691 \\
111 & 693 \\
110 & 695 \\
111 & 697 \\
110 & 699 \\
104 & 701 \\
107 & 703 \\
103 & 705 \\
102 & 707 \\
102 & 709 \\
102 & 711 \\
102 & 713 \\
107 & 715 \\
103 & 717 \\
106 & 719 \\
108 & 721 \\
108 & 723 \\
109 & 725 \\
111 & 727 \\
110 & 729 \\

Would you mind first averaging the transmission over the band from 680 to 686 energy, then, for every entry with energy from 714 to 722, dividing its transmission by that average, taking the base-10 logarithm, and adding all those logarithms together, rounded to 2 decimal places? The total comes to 0.08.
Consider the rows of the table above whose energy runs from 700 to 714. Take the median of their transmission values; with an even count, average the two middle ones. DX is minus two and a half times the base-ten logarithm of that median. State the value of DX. -5.02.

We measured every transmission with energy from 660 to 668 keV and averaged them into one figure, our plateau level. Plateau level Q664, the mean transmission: 93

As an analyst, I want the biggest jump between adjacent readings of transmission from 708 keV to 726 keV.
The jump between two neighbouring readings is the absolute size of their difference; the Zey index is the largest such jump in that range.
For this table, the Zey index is 5.0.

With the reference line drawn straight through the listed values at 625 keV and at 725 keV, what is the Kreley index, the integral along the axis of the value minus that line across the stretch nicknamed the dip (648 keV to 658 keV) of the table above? 104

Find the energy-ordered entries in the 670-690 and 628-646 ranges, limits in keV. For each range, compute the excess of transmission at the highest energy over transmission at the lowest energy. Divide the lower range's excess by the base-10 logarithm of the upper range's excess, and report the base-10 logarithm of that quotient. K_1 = 1.08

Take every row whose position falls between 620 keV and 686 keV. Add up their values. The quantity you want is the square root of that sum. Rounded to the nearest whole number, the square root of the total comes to 54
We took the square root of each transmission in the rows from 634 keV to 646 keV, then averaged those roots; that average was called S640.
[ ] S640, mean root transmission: 9.3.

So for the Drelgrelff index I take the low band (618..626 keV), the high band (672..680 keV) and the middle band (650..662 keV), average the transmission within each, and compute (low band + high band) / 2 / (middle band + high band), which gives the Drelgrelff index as 0.448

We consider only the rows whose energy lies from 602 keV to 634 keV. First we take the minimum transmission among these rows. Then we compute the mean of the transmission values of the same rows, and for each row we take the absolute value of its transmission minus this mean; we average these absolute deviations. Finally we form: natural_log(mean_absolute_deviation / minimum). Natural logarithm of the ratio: -3.4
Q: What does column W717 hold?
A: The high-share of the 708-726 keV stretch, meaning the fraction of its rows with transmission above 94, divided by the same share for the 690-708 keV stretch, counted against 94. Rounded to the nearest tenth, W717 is 1.0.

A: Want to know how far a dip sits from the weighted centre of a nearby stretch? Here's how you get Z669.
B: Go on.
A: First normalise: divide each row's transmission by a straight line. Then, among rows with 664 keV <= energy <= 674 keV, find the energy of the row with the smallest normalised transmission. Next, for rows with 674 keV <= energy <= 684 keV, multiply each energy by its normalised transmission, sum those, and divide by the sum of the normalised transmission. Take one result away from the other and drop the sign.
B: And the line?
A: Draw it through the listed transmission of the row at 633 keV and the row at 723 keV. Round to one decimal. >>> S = 14.1 keV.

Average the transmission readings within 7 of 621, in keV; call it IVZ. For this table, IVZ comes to 74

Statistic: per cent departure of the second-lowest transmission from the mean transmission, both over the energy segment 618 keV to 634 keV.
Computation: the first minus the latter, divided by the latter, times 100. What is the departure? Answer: -2.4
